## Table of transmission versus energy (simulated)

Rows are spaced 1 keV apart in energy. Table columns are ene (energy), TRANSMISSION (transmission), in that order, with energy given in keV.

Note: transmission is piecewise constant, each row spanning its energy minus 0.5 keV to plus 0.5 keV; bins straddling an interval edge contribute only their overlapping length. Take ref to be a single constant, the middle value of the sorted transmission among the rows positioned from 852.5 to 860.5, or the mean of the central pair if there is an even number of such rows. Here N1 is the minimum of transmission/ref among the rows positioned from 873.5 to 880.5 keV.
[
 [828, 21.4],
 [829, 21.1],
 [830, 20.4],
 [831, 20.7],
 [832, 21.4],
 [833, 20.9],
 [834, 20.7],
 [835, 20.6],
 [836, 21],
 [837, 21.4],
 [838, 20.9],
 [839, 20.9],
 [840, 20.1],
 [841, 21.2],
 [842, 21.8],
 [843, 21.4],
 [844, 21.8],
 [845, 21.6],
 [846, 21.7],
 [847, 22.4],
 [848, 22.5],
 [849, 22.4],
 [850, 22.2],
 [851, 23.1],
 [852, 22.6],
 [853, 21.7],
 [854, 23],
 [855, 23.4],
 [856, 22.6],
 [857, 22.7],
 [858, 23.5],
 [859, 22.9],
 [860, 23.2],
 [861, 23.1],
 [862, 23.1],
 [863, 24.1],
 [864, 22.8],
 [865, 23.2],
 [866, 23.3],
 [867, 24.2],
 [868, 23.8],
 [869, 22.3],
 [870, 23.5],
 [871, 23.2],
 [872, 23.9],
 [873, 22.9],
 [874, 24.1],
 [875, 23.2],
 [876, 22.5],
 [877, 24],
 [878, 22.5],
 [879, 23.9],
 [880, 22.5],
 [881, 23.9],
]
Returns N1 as 0.98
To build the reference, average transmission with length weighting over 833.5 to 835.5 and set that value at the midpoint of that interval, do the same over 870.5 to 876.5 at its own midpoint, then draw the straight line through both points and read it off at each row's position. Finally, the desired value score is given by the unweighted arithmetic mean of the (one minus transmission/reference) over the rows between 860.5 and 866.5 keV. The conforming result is -0.029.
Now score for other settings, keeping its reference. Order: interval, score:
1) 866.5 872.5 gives -0.020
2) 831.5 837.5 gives -0.017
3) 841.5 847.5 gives -0.021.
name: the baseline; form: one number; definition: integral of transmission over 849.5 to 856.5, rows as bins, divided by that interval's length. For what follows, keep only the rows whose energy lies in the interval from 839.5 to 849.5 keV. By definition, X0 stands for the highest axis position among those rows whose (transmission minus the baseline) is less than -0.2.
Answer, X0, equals 849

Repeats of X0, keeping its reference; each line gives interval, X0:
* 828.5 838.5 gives 838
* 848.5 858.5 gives 853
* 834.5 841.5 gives 841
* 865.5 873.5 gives 869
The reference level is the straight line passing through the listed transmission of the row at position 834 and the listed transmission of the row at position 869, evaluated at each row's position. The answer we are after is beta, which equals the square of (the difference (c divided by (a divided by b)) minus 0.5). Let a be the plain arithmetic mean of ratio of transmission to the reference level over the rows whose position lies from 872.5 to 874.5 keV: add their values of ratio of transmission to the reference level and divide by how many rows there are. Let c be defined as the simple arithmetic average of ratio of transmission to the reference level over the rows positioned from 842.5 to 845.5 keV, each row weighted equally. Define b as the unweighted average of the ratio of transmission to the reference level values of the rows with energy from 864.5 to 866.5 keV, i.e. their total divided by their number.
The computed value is 0.277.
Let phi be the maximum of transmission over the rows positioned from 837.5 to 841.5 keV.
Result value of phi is 21.2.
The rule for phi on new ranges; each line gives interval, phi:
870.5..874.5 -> 24.1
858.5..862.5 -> 23.2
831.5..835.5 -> 21.4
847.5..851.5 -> 23.1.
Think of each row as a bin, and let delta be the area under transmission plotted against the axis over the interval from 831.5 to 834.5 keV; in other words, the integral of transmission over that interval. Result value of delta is 63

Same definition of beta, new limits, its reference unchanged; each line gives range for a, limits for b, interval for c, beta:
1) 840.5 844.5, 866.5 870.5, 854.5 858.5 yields 0.351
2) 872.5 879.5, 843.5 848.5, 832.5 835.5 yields 0.257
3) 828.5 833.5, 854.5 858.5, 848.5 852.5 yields 0.358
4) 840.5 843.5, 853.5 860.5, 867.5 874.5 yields 0.343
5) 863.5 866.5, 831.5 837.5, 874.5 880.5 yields 0.238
